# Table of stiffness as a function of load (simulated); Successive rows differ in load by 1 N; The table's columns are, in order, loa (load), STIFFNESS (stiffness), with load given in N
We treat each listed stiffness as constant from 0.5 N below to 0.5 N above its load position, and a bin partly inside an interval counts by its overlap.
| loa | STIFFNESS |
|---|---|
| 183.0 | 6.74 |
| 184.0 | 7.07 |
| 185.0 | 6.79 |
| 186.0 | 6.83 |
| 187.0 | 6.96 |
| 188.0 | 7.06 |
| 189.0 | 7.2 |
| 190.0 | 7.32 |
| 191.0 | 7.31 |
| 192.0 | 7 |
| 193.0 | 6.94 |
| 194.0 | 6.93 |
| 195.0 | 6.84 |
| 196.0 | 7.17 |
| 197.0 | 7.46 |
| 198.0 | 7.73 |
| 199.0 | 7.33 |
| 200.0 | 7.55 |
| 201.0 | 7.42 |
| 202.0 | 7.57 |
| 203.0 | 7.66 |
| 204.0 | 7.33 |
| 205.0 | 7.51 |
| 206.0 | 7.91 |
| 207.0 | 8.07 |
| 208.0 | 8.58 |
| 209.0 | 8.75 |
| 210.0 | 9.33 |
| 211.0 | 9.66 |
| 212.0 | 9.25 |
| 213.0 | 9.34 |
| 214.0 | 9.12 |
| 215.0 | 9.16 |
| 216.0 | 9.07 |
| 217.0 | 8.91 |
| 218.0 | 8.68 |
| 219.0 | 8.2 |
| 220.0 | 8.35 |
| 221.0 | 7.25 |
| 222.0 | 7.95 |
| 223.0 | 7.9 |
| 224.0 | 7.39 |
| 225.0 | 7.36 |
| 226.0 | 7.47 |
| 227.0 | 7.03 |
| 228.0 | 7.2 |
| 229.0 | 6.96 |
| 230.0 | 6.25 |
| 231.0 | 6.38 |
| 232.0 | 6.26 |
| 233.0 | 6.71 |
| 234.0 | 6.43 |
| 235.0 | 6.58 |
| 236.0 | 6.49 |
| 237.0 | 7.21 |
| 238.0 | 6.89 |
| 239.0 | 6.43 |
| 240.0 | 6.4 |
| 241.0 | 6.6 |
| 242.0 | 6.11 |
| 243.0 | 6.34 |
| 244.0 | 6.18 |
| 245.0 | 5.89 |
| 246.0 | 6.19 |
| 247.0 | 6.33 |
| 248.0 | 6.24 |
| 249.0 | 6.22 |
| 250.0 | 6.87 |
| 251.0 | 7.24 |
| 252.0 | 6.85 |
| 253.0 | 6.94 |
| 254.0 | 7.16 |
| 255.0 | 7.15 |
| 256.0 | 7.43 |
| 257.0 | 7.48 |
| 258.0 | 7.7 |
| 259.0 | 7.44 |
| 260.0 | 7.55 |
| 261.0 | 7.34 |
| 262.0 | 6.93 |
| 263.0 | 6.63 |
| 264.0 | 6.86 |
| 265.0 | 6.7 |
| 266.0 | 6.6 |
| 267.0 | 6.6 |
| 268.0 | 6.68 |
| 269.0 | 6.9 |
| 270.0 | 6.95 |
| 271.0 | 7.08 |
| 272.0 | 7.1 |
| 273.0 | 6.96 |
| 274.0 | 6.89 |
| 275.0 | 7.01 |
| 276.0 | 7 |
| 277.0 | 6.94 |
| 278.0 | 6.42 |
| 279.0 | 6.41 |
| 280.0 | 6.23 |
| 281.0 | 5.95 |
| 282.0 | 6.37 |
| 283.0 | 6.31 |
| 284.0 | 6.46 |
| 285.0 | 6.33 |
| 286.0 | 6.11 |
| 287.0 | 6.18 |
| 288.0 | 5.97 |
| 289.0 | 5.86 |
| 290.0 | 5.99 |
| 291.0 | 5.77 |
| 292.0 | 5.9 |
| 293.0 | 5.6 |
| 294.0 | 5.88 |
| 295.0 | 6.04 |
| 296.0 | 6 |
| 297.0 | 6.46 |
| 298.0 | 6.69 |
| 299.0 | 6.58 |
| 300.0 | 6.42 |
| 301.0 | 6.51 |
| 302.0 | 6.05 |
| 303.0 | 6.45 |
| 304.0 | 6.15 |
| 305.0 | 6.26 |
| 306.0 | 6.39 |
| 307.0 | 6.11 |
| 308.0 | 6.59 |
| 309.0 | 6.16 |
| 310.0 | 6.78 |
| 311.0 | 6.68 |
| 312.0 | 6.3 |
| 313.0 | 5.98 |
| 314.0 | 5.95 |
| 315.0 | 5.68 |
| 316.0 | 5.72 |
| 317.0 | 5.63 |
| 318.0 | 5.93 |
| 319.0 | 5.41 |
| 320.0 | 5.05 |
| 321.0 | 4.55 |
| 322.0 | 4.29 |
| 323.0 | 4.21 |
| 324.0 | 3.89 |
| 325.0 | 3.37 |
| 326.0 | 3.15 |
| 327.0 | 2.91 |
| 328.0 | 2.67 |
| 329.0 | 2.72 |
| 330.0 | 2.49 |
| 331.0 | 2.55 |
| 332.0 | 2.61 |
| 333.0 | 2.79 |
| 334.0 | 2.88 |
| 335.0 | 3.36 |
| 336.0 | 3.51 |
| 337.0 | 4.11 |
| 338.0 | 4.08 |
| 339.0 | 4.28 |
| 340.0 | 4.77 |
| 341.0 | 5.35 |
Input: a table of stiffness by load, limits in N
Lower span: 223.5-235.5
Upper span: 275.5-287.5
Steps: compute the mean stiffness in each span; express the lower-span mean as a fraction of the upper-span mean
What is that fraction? 1.07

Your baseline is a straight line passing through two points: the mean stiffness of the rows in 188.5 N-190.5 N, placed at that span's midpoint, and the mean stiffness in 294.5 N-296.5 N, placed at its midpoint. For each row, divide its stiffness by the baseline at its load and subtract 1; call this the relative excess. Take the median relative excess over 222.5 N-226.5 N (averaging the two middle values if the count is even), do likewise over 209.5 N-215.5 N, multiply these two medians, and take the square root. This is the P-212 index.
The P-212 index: 0.17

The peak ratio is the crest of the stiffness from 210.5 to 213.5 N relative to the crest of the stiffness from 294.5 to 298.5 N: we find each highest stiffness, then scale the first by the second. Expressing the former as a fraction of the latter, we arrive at 1.44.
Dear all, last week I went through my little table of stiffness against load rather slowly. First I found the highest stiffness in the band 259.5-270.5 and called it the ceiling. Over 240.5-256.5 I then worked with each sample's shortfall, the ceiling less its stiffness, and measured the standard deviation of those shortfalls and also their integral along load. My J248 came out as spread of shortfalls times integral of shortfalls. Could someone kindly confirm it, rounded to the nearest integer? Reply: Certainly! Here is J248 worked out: 7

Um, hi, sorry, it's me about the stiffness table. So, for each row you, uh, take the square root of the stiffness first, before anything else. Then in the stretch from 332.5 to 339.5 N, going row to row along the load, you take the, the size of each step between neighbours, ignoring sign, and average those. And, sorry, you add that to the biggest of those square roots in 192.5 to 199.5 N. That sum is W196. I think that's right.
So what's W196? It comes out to 2.85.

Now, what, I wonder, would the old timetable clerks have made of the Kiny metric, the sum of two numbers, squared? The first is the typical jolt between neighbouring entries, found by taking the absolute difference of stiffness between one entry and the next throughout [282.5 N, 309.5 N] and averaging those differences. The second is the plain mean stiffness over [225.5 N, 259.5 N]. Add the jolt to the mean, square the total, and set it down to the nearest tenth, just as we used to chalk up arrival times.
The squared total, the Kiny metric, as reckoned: 48.4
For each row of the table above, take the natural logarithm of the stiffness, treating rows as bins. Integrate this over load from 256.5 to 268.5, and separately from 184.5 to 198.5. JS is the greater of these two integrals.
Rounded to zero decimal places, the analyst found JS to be 27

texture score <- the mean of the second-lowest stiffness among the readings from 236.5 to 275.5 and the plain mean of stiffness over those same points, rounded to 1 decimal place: 6.5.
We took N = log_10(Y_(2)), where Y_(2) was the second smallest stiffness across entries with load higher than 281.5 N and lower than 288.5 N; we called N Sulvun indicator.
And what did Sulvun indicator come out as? 0.79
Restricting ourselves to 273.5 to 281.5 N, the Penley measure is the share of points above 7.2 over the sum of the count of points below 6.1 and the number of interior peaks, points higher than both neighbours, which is 0.00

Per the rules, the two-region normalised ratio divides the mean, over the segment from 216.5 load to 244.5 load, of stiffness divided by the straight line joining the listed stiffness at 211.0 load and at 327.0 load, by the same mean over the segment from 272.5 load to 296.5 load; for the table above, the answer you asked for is 0.71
